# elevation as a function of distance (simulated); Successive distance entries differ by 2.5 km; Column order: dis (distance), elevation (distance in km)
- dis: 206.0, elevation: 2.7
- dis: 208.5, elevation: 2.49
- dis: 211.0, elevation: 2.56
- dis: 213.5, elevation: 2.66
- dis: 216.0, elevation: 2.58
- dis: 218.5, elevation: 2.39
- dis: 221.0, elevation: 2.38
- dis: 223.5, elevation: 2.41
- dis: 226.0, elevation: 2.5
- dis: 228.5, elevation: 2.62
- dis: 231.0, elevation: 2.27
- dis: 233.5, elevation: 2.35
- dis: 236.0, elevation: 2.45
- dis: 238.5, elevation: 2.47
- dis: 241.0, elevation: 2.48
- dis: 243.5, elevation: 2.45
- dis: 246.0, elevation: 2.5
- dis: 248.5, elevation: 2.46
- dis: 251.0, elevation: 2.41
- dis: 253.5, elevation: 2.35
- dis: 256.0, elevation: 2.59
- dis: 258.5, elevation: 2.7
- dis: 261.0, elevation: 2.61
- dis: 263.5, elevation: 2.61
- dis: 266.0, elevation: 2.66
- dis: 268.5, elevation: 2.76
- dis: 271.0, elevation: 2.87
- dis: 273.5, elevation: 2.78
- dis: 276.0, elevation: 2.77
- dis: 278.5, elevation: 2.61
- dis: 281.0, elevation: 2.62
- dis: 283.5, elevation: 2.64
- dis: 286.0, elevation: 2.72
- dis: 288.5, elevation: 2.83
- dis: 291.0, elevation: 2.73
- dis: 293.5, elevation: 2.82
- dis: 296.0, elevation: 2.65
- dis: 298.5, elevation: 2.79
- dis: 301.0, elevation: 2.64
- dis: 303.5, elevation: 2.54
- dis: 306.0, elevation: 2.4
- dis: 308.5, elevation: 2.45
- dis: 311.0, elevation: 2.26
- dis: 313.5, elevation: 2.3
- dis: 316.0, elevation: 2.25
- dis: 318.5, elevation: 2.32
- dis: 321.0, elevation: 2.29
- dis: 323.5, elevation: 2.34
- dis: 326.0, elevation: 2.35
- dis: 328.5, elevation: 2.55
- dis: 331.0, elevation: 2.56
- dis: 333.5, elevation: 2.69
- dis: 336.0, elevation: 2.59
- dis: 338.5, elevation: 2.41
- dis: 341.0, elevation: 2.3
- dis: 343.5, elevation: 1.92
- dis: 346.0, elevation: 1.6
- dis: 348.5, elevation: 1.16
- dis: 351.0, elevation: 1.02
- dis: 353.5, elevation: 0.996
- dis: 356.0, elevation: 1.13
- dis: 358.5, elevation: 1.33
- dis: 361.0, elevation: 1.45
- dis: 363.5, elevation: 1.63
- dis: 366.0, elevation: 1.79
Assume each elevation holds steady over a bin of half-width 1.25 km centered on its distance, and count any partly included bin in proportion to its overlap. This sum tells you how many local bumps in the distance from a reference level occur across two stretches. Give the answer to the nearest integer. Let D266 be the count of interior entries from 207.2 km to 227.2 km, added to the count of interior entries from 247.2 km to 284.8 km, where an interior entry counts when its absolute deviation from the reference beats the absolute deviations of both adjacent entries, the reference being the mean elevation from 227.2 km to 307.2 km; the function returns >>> 5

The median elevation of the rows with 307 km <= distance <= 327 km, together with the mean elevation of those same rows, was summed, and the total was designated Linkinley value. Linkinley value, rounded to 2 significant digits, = 4.6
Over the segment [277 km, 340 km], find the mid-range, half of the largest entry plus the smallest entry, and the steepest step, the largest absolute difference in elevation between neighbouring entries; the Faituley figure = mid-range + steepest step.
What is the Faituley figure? 2.74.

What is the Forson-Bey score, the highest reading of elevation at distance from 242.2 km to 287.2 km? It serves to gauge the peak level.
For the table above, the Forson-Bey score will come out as 2.87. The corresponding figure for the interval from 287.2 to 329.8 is 2.83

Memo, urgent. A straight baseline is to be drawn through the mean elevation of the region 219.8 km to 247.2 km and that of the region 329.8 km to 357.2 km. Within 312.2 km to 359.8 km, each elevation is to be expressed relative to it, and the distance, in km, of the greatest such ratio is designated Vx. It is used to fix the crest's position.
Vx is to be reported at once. 333.5 km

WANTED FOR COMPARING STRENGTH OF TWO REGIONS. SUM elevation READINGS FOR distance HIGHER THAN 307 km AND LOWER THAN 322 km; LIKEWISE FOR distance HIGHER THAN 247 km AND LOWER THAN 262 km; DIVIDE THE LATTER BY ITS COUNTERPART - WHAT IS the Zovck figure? 1.09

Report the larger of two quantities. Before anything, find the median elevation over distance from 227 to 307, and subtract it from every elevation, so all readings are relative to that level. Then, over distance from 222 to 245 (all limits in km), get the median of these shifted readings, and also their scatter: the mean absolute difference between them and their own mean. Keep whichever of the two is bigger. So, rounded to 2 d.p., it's 0.07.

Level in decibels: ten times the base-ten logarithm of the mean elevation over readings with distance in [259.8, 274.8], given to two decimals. 4.34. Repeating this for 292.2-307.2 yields 4.22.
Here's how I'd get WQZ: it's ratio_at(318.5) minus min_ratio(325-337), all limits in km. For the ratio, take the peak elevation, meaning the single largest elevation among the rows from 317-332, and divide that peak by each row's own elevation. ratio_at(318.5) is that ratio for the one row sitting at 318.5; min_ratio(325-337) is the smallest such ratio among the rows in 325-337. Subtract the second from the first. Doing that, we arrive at 0.15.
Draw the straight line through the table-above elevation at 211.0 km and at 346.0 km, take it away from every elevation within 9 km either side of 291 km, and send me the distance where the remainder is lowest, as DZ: 283.5 km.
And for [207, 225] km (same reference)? 218.5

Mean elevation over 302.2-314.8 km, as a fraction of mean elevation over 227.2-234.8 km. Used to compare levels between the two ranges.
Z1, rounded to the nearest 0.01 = 0.99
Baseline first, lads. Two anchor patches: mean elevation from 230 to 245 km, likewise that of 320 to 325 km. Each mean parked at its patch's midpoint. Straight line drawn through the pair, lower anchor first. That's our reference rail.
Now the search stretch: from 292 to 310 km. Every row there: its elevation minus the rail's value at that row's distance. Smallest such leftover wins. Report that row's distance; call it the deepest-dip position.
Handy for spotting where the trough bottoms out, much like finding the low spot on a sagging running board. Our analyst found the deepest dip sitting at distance 306.0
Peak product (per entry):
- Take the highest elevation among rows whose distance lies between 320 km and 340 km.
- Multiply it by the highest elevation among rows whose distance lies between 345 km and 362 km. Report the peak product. 4.30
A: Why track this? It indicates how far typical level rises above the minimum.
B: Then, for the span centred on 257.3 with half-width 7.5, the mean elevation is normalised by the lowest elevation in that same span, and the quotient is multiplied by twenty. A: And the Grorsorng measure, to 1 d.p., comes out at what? 21.7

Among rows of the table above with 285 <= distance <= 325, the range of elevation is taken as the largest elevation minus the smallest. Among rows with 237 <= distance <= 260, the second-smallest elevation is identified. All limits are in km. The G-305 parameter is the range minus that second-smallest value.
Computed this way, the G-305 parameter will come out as -1.8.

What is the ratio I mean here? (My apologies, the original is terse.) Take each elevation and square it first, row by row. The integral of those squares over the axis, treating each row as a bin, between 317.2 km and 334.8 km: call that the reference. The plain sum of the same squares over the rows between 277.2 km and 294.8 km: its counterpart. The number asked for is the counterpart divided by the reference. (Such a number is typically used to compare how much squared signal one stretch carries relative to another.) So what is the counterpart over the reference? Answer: 0.49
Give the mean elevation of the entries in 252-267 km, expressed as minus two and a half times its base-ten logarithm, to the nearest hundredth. -1.03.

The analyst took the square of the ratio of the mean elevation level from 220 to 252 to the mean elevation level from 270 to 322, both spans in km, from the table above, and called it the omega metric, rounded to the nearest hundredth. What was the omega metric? 0.89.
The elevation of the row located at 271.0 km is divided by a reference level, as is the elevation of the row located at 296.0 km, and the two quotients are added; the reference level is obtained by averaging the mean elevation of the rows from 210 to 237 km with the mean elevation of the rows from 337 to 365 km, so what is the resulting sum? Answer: 2.75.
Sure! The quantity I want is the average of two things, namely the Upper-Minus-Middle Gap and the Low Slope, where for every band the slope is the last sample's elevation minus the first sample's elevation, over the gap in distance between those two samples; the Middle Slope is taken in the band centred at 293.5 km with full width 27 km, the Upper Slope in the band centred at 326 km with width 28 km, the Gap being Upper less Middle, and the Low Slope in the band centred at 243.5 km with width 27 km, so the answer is 0.013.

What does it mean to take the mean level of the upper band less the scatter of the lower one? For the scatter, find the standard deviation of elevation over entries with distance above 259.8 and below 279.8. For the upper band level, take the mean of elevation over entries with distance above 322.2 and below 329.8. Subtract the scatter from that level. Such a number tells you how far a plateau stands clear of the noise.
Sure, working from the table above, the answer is 2.3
